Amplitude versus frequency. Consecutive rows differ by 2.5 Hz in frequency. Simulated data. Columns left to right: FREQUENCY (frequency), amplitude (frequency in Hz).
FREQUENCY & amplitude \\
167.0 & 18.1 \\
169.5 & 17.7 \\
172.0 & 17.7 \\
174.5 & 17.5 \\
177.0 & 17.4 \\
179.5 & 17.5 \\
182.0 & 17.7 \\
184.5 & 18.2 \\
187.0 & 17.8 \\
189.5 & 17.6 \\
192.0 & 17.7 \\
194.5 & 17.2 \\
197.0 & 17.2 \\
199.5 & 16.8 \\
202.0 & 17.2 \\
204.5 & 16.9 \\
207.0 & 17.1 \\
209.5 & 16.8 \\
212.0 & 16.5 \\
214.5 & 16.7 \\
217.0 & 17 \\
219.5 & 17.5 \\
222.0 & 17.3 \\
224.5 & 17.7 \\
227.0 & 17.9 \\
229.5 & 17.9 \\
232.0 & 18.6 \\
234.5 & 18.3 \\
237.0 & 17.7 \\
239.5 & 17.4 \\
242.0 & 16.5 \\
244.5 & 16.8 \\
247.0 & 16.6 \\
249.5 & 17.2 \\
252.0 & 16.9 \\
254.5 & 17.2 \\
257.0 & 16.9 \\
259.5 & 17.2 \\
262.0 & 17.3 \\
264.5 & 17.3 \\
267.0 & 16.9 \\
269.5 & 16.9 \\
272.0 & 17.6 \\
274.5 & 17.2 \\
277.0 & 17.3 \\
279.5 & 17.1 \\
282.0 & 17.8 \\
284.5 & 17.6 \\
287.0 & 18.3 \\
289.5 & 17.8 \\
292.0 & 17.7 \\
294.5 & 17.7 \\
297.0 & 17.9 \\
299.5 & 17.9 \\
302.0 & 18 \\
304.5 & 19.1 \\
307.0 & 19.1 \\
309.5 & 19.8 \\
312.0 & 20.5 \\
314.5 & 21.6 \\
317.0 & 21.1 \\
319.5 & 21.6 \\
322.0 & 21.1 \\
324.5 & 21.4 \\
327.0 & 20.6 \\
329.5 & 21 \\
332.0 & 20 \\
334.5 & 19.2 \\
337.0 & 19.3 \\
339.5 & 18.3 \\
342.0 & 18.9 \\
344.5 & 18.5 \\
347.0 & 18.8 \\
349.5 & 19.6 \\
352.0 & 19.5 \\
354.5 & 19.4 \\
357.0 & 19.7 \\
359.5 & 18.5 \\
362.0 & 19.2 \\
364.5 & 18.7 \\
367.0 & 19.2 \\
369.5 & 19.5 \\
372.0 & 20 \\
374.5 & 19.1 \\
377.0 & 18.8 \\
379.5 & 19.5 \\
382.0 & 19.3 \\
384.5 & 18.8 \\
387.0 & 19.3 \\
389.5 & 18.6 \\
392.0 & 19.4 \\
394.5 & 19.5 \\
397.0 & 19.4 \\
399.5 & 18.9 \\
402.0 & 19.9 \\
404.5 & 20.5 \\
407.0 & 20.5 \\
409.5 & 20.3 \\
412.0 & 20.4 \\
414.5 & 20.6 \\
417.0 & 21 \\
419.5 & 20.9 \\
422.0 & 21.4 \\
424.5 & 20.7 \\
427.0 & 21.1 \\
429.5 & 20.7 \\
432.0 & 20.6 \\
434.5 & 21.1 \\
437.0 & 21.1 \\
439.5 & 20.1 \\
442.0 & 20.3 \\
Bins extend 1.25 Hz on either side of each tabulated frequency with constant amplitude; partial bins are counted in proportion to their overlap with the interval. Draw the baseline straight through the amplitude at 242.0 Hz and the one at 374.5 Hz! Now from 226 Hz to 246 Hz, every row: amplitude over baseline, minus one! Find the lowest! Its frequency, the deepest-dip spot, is 242.0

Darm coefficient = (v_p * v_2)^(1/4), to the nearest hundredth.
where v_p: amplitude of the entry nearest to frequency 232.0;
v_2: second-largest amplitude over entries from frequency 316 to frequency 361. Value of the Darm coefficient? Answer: 4.47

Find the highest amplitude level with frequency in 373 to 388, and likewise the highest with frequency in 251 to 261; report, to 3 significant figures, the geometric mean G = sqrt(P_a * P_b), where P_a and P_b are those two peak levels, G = 18.3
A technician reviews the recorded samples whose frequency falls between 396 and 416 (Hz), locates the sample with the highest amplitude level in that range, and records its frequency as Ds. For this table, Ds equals 414.5 Hz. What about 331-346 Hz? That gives 332.0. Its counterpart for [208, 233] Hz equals 232.0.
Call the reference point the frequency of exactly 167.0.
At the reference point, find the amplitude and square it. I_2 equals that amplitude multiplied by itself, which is 328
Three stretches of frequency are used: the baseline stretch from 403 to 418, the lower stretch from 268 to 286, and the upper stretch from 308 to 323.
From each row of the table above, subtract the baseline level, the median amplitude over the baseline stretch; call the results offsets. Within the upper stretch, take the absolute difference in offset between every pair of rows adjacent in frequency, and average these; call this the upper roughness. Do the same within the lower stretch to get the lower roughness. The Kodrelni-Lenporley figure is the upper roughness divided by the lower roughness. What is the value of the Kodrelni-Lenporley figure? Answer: 1.7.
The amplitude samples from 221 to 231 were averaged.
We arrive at 17.7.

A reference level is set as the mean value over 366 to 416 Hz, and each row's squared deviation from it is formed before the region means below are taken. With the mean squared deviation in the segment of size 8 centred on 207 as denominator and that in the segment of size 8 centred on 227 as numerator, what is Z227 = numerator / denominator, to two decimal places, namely 0.43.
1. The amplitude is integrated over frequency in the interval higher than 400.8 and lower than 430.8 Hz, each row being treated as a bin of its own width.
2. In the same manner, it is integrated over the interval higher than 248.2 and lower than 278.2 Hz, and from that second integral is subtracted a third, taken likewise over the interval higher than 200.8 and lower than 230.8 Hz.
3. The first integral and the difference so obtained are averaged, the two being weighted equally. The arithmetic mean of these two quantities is 309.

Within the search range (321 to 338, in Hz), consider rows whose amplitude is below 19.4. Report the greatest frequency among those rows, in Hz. 337.0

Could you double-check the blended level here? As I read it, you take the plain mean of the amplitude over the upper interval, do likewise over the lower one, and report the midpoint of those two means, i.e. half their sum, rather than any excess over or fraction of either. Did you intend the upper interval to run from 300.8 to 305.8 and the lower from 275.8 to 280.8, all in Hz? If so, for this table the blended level 17.9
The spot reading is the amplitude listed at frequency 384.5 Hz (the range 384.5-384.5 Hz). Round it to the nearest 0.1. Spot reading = 18.8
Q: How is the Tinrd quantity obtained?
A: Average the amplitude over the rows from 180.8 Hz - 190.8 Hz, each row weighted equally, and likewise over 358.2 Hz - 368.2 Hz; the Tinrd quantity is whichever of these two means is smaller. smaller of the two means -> 17.8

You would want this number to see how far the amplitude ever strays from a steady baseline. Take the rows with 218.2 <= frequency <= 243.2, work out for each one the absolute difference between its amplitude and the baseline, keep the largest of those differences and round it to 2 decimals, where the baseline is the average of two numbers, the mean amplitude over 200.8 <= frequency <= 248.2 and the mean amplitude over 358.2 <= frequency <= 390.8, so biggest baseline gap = 1.70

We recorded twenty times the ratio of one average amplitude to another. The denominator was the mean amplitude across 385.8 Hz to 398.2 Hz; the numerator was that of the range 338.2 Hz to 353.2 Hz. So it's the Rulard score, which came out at 19.7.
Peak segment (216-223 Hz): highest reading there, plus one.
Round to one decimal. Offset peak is 18.5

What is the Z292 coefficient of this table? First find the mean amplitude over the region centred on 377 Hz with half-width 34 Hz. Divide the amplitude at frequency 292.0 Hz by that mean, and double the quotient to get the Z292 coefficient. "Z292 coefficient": 1.83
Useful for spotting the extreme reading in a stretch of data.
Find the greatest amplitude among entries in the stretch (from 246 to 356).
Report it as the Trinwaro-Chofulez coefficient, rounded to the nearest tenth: 21.6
